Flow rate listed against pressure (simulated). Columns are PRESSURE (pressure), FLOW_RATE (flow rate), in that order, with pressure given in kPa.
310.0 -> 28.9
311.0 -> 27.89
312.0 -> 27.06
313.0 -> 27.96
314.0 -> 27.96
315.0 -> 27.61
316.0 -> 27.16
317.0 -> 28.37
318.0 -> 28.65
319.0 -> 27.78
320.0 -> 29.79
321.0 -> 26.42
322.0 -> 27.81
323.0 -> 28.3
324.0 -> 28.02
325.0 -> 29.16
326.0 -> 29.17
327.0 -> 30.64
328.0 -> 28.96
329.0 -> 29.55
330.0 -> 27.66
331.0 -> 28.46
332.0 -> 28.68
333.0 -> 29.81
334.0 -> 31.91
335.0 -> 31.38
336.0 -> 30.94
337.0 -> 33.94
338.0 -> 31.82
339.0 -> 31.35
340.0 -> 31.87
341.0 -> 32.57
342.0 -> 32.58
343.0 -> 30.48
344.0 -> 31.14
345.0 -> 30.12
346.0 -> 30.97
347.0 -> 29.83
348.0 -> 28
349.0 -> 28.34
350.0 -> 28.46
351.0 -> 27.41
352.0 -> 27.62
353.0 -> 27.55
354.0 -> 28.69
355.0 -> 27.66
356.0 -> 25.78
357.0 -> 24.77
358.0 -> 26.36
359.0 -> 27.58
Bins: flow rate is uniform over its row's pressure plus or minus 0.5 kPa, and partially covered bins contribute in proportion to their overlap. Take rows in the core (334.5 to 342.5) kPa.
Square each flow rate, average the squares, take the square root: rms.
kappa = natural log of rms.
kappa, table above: 3.47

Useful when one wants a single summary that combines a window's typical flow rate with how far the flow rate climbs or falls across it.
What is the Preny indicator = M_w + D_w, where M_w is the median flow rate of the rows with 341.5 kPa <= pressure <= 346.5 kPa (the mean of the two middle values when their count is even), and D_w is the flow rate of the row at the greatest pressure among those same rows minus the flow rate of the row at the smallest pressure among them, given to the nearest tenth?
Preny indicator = 29.4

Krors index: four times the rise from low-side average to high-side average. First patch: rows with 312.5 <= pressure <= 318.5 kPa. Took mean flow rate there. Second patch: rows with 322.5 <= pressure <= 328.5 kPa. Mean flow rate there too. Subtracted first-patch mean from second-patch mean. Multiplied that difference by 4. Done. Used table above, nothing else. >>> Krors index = 4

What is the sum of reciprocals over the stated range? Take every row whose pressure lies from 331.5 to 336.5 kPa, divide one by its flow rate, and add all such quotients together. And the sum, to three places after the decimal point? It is 0.164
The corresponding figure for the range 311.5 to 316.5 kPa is 0.182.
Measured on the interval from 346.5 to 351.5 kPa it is 0.176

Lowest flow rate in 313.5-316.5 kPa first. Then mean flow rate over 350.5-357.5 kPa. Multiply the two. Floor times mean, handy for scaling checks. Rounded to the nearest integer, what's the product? 735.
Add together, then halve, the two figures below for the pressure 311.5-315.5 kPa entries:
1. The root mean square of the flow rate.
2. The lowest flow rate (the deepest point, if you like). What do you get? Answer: 27.4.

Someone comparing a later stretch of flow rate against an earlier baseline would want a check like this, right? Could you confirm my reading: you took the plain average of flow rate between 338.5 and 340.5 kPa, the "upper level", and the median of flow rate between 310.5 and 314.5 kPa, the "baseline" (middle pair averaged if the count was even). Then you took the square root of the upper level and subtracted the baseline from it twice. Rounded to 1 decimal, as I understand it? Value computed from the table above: -50.2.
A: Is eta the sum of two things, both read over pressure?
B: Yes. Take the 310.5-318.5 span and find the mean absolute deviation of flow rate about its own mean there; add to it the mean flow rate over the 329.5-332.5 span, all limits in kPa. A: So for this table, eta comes 28.7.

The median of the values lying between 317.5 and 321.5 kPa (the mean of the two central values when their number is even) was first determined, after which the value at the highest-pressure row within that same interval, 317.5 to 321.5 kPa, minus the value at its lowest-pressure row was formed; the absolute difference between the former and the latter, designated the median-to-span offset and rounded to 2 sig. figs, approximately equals 30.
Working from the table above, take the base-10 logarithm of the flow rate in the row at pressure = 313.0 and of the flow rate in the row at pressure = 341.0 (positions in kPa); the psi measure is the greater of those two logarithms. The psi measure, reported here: 1.51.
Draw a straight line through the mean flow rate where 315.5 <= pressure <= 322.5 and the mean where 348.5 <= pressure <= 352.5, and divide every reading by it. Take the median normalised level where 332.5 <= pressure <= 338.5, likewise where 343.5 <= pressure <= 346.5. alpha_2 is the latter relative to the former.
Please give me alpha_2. 0.980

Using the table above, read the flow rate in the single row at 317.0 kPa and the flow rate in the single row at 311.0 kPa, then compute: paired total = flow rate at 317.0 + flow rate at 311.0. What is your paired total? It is 56.3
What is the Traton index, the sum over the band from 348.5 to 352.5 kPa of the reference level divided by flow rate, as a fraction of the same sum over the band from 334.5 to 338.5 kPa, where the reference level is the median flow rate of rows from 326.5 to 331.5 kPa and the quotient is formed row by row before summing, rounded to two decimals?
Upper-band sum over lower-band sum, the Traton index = 1.14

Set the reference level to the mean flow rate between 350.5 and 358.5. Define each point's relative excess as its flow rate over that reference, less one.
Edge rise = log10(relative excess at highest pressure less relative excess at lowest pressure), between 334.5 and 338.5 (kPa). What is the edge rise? -1.8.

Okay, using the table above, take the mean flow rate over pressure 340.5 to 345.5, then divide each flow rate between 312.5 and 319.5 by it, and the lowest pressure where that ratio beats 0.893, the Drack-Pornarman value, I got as 317.0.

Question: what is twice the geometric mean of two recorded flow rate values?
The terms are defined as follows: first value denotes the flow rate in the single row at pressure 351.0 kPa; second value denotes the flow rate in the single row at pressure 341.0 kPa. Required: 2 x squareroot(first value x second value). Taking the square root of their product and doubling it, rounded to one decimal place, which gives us 59.8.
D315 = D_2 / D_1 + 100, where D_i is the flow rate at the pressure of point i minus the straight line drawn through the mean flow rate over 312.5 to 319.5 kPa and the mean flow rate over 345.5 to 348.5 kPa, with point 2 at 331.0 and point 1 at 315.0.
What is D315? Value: 101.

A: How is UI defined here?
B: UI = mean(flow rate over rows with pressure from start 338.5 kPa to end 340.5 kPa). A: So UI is 31.6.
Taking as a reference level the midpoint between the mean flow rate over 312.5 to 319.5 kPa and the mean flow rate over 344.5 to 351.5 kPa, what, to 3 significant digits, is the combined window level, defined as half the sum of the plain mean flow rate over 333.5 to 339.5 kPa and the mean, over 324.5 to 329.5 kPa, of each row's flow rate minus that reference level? 16.5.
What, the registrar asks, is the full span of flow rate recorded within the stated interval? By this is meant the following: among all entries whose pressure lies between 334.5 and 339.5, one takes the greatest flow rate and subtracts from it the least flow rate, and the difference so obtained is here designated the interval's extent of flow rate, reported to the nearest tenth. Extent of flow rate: 3.0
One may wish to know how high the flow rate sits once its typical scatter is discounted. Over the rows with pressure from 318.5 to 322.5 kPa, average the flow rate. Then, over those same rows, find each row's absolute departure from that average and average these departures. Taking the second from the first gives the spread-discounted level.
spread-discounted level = 27.03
